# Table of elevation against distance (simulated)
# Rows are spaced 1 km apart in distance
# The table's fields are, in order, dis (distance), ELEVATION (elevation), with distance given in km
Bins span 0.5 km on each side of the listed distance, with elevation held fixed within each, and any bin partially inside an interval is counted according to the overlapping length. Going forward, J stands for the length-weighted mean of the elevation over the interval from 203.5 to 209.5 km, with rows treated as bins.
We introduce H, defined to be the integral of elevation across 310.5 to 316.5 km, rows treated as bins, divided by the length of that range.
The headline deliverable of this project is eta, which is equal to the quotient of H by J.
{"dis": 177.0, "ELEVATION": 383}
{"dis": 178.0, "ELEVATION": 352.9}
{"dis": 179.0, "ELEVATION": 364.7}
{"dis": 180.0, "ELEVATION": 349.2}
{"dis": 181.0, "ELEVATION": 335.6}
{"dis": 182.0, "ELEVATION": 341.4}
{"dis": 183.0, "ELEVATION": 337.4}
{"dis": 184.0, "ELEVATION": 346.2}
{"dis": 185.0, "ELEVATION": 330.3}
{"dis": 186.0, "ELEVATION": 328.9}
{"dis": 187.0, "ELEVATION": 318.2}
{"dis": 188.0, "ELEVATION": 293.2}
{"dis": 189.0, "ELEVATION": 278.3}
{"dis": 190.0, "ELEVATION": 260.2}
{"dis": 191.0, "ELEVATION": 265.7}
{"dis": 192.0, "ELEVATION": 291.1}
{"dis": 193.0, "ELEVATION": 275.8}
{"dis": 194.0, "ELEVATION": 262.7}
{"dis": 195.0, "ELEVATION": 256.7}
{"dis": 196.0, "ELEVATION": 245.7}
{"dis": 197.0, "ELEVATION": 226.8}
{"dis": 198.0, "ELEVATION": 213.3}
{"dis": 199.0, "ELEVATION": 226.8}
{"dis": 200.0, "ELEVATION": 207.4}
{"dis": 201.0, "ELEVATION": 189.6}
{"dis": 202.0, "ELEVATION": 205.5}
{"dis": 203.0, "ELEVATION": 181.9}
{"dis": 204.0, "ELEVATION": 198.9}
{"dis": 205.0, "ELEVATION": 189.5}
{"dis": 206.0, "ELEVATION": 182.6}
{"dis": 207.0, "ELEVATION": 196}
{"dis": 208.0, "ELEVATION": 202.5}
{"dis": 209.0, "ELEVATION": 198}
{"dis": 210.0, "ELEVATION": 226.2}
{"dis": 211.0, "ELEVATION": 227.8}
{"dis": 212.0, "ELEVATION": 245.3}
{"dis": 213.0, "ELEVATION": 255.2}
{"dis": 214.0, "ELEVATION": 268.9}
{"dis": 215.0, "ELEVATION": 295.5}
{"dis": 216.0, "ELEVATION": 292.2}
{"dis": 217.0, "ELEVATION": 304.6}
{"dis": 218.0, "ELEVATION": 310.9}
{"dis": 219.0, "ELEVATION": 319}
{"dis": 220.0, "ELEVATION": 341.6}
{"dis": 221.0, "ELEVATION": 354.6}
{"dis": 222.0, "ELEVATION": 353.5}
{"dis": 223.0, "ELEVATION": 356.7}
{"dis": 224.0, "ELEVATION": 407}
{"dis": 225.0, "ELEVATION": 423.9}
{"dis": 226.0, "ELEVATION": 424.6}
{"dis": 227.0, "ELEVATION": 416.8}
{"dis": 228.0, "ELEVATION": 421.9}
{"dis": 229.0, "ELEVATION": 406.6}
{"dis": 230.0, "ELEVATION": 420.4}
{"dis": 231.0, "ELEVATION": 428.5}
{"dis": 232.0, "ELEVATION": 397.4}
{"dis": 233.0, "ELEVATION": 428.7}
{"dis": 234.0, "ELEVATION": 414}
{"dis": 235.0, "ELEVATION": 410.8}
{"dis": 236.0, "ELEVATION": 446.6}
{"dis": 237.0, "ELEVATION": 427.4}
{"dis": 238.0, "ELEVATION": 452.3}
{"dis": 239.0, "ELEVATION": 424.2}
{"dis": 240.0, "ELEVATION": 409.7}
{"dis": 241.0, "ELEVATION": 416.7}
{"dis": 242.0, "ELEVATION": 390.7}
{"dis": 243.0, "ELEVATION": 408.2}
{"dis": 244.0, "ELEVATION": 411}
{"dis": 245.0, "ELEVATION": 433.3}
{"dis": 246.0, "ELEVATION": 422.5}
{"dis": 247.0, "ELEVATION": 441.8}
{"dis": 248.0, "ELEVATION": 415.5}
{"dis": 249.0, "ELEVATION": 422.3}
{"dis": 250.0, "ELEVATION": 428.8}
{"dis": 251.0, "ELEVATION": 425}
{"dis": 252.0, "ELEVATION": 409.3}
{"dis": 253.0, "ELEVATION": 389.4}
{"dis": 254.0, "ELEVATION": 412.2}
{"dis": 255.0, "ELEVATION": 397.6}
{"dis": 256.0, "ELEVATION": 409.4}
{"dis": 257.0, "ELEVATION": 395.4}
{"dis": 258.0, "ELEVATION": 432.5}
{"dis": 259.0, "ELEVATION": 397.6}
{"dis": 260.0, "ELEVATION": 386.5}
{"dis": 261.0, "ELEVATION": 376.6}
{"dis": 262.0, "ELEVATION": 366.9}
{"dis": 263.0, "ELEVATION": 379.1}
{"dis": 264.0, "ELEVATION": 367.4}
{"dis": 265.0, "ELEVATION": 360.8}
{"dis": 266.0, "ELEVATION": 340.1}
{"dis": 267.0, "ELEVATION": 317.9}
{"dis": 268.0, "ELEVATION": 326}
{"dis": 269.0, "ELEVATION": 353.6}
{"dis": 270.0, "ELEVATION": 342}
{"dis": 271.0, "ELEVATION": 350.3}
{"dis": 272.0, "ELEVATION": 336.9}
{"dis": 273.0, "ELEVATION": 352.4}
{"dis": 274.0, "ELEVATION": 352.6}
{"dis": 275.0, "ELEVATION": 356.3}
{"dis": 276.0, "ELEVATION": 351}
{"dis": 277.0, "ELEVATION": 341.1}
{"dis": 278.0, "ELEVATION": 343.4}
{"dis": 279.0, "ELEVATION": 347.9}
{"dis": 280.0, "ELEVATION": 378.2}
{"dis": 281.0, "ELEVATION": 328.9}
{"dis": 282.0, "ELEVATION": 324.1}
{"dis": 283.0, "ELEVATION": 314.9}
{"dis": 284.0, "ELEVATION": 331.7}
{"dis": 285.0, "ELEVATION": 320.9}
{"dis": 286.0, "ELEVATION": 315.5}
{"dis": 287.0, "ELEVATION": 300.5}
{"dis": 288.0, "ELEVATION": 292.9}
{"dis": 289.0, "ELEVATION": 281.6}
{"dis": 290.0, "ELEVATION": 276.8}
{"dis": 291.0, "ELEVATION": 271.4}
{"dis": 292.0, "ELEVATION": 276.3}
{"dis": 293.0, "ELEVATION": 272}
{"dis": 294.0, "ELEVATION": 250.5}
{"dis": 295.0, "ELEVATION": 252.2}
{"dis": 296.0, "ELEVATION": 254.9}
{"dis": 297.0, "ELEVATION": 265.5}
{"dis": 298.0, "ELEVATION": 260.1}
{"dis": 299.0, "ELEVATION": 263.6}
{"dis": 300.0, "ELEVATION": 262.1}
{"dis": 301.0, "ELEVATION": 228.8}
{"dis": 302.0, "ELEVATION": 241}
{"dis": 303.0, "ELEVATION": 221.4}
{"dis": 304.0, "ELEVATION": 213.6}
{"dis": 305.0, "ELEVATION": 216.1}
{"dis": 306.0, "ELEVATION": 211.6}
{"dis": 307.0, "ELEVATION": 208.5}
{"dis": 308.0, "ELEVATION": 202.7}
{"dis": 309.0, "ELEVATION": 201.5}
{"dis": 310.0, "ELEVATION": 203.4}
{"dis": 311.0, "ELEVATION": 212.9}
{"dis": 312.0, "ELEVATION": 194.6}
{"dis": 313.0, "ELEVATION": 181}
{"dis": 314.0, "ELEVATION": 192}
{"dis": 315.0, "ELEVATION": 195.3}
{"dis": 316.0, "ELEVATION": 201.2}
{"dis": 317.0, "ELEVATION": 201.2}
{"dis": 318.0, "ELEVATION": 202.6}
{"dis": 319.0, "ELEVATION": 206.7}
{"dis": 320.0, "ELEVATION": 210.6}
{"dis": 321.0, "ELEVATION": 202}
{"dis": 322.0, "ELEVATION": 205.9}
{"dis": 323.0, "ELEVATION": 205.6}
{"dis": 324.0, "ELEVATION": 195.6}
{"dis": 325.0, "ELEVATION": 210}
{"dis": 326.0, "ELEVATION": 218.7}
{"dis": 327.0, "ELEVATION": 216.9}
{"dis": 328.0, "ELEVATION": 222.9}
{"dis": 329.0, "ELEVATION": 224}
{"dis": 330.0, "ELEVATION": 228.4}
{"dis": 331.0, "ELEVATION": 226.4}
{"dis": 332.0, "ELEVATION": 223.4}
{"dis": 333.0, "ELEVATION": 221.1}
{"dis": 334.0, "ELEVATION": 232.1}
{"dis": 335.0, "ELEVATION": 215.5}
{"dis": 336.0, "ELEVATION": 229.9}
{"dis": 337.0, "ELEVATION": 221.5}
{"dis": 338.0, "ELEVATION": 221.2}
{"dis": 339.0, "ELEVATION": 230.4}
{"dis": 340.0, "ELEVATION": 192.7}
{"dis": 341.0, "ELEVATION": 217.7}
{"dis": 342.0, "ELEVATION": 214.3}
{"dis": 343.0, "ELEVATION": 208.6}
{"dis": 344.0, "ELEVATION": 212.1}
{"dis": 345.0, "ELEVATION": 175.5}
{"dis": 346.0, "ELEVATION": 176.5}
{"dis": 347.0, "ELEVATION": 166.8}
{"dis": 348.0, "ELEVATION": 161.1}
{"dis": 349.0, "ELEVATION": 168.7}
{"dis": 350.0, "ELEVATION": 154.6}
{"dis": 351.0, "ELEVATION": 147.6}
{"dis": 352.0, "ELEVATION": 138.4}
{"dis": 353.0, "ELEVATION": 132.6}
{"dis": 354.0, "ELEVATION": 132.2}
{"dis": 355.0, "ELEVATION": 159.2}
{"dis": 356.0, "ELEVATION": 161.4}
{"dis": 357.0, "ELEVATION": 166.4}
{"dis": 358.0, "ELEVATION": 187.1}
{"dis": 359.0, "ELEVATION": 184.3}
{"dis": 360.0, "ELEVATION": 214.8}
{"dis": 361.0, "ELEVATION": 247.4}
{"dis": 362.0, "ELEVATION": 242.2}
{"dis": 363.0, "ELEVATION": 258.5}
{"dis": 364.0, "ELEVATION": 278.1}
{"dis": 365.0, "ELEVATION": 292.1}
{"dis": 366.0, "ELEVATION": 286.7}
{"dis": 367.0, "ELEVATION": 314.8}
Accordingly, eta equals 1.0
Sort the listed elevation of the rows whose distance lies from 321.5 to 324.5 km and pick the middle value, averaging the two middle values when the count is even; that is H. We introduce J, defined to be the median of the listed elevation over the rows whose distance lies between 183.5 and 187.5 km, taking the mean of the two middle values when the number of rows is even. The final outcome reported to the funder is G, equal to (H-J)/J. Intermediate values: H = 206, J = 330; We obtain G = -0.38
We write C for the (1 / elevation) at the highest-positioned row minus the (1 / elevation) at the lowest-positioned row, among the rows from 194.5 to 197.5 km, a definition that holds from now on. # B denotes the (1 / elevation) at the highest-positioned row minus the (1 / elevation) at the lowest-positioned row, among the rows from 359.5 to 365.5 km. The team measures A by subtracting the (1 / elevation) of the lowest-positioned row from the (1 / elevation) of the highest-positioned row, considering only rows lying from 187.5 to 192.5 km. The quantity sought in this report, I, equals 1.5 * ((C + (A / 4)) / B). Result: -1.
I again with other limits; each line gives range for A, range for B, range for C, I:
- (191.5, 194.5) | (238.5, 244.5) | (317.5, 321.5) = 2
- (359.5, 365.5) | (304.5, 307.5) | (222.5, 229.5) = -6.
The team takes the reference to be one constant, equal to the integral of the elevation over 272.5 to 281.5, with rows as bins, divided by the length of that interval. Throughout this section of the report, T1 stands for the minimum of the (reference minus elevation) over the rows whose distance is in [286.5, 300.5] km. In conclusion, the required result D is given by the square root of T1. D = 7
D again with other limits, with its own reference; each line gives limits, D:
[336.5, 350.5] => 11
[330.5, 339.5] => 11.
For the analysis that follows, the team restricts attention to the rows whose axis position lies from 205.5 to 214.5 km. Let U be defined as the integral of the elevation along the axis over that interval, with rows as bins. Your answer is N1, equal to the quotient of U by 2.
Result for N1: 1001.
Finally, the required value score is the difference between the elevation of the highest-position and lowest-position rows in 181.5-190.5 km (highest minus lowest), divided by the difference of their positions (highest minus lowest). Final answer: -10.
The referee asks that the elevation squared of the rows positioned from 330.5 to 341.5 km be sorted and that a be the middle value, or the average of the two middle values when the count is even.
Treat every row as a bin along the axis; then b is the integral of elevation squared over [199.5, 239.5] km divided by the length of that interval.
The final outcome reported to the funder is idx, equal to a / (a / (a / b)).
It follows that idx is 0.4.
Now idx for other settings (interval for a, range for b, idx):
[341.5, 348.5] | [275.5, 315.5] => 0.4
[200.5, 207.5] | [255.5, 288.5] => 0.3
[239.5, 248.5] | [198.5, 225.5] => 2.3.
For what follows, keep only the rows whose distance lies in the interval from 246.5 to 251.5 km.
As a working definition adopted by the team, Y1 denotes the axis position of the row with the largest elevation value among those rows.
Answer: 247.0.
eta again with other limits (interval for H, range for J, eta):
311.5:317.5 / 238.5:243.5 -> 0.5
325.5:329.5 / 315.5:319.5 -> 1.1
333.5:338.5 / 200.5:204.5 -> 1.2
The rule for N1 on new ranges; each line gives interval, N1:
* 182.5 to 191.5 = 1379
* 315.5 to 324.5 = 916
